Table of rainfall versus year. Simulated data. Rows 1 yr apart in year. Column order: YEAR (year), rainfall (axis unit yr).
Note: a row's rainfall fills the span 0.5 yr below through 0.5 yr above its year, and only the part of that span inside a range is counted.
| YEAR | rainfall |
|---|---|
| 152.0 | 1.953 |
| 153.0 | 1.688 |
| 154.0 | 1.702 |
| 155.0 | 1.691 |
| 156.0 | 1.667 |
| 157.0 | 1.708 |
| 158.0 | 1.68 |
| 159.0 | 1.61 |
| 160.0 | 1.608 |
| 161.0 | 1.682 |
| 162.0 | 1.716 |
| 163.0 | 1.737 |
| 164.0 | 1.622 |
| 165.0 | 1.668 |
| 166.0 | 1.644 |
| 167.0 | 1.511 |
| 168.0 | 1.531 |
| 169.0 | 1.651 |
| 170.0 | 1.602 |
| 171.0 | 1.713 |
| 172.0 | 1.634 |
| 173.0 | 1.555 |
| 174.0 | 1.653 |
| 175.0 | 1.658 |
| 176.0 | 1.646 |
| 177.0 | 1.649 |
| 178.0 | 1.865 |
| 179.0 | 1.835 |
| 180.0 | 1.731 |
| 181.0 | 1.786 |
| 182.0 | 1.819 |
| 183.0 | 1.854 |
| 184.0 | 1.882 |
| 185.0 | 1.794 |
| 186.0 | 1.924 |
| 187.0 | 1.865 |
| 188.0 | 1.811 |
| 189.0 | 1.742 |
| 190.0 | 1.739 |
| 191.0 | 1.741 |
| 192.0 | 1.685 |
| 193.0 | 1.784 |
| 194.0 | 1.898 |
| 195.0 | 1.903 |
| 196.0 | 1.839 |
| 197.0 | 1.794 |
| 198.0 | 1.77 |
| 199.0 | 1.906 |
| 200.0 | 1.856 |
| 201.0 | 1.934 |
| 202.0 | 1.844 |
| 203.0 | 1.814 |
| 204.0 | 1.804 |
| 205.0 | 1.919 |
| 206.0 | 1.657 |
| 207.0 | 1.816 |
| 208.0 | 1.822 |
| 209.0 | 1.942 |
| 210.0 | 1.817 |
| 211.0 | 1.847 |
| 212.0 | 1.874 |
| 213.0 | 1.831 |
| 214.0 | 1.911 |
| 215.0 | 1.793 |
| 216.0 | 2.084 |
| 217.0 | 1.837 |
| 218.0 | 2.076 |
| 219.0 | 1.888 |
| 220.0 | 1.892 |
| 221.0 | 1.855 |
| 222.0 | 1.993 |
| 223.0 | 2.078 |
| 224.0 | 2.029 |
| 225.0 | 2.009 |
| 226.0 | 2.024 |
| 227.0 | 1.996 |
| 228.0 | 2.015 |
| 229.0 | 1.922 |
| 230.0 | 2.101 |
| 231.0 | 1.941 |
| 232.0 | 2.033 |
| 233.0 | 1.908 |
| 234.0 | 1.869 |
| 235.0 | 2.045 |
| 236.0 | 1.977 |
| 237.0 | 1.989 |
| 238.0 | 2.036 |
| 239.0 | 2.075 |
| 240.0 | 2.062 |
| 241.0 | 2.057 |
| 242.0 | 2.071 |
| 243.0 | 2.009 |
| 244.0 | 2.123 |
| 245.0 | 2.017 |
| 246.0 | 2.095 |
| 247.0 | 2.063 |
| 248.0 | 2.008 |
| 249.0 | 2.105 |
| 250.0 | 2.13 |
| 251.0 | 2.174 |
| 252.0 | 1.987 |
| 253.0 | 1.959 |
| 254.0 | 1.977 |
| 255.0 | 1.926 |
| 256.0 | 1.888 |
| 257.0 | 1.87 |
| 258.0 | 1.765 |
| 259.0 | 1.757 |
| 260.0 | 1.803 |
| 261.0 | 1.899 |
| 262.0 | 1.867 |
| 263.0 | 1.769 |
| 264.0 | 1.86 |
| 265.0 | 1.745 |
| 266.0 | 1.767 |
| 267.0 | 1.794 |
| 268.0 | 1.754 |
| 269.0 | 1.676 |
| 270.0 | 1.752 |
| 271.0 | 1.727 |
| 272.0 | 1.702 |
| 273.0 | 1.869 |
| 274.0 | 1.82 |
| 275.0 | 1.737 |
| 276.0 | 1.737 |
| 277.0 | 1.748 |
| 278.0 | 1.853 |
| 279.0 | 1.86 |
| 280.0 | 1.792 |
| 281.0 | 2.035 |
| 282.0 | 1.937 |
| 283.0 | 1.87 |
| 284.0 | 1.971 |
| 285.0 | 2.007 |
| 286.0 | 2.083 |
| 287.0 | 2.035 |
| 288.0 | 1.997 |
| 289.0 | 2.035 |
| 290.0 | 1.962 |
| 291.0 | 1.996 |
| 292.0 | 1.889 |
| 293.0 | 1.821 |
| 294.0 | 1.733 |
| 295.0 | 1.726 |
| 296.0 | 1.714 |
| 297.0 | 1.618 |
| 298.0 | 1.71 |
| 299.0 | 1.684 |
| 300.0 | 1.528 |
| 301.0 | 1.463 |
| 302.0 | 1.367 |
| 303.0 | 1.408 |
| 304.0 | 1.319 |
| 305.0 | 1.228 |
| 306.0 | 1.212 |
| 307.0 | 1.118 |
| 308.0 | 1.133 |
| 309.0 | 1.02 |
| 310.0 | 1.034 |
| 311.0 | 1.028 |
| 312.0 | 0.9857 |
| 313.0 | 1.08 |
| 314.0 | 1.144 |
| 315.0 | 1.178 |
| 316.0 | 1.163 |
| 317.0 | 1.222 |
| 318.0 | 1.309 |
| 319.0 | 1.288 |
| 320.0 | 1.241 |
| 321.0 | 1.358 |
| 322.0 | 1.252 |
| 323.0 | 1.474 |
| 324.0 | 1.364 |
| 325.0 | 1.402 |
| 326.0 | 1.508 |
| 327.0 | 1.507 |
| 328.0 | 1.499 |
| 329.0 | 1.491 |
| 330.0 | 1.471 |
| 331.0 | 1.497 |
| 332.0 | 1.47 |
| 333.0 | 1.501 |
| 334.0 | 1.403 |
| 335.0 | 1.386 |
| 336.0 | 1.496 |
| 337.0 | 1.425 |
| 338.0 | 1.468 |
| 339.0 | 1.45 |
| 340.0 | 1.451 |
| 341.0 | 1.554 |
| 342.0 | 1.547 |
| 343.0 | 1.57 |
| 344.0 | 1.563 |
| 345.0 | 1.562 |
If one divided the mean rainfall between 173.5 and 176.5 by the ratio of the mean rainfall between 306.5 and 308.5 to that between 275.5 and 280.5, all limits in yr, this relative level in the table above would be 2.6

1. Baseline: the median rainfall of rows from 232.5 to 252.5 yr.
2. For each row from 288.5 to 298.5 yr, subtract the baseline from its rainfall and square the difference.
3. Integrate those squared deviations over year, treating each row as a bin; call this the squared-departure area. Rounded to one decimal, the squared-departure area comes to 0.7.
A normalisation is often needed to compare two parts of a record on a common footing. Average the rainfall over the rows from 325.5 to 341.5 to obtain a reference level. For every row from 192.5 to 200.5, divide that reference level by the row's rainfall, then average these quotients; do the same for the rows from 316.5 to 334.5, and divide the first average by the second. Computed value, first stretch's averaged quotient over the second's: 0.76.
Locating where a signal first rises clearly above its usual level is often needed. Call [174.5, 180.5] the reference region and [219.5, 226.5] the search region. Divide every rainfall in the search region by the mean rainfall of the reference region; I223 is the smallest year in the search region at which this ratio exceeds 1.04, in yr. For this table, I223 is 220.0 yr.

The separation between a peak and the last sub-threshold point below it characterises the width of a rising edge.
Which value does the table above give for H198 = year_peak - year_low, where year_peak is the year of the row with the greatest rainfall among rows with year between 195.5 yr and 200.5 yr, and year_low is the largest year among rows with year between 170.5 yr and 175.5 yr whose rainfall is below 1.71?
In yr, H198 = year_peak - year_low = 24 yr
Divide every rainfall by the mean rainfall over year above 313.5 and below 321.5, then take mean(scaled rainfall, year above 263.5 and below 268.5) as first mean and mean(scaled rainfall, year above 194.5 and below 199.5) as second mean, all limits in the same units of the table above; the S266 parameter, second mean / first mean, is 1.03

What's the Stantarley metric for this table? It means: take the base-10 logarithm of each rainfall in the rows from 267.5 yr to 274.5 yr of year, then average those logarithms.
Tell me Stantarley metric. 0.245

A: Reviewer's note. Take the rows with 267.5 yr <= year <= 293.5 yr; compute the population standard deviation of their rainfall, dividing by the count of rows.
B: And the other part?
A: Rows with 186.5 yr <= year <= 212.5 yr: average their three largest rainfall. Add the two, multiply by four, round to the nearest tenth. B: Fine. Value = 8.2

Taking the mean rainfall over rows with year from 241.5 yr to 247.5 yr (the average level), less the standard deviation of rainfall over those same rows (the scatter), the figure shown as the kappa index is 2.02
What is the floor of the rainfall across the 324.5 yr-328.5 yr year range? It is 1.402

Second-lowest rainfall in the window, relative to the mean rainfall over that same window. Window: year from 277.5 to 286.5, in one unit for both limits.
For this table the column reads 0.958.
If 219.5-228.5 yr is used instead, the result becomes 0.952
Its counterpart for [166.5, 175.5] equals 0.950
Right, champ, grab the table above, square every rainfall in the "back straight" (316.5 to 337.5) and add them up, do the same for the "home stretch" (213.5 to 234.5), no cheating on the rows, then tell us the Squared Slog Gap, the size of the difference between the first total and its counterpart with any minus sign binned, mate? 39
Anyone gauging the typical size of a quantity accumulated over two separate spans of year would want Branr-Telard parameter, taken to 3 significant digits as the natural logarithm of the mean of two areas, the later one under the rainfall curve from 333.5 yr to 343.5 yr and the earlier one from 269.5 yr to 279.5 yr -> 2.79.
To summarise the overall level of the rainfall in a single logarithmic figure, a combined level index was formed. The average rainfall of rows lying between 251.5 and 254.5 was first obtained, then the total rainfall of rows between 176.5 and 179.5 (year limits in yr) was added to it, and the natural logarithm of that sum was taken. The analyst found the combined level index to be 1.99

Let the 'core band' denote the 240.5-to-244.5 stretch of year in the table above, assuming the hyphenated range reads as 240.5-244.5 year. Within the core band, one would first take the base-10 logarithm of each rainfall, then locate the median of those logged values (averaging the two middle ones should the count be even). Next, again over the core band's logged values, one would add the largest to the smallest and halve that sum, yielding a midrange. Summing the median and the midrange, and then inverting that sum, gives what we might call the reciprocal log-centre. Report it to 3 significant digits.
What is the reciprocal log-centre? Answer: 1.59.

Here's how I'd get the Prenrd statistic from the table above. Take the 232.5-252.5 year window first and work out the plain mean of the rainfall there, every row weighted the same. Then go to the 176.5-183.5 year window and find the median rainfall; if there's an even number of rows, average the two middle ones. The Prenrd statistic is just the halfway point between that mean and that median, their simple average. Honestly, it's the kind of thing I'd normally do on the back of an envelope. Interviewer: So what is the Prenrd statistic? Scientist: 1.93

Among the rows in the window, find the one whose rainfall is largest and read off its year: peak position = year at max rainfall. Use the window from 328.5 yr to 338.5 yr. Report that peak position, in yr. 333.0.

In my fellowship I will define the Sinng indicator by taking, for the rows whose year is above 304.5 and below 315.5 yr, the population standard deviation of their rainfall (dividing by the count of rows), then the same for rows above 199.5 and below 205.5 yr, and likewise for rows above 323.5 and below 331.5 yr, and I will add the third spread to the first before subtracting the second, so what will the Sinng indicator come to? 0.08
